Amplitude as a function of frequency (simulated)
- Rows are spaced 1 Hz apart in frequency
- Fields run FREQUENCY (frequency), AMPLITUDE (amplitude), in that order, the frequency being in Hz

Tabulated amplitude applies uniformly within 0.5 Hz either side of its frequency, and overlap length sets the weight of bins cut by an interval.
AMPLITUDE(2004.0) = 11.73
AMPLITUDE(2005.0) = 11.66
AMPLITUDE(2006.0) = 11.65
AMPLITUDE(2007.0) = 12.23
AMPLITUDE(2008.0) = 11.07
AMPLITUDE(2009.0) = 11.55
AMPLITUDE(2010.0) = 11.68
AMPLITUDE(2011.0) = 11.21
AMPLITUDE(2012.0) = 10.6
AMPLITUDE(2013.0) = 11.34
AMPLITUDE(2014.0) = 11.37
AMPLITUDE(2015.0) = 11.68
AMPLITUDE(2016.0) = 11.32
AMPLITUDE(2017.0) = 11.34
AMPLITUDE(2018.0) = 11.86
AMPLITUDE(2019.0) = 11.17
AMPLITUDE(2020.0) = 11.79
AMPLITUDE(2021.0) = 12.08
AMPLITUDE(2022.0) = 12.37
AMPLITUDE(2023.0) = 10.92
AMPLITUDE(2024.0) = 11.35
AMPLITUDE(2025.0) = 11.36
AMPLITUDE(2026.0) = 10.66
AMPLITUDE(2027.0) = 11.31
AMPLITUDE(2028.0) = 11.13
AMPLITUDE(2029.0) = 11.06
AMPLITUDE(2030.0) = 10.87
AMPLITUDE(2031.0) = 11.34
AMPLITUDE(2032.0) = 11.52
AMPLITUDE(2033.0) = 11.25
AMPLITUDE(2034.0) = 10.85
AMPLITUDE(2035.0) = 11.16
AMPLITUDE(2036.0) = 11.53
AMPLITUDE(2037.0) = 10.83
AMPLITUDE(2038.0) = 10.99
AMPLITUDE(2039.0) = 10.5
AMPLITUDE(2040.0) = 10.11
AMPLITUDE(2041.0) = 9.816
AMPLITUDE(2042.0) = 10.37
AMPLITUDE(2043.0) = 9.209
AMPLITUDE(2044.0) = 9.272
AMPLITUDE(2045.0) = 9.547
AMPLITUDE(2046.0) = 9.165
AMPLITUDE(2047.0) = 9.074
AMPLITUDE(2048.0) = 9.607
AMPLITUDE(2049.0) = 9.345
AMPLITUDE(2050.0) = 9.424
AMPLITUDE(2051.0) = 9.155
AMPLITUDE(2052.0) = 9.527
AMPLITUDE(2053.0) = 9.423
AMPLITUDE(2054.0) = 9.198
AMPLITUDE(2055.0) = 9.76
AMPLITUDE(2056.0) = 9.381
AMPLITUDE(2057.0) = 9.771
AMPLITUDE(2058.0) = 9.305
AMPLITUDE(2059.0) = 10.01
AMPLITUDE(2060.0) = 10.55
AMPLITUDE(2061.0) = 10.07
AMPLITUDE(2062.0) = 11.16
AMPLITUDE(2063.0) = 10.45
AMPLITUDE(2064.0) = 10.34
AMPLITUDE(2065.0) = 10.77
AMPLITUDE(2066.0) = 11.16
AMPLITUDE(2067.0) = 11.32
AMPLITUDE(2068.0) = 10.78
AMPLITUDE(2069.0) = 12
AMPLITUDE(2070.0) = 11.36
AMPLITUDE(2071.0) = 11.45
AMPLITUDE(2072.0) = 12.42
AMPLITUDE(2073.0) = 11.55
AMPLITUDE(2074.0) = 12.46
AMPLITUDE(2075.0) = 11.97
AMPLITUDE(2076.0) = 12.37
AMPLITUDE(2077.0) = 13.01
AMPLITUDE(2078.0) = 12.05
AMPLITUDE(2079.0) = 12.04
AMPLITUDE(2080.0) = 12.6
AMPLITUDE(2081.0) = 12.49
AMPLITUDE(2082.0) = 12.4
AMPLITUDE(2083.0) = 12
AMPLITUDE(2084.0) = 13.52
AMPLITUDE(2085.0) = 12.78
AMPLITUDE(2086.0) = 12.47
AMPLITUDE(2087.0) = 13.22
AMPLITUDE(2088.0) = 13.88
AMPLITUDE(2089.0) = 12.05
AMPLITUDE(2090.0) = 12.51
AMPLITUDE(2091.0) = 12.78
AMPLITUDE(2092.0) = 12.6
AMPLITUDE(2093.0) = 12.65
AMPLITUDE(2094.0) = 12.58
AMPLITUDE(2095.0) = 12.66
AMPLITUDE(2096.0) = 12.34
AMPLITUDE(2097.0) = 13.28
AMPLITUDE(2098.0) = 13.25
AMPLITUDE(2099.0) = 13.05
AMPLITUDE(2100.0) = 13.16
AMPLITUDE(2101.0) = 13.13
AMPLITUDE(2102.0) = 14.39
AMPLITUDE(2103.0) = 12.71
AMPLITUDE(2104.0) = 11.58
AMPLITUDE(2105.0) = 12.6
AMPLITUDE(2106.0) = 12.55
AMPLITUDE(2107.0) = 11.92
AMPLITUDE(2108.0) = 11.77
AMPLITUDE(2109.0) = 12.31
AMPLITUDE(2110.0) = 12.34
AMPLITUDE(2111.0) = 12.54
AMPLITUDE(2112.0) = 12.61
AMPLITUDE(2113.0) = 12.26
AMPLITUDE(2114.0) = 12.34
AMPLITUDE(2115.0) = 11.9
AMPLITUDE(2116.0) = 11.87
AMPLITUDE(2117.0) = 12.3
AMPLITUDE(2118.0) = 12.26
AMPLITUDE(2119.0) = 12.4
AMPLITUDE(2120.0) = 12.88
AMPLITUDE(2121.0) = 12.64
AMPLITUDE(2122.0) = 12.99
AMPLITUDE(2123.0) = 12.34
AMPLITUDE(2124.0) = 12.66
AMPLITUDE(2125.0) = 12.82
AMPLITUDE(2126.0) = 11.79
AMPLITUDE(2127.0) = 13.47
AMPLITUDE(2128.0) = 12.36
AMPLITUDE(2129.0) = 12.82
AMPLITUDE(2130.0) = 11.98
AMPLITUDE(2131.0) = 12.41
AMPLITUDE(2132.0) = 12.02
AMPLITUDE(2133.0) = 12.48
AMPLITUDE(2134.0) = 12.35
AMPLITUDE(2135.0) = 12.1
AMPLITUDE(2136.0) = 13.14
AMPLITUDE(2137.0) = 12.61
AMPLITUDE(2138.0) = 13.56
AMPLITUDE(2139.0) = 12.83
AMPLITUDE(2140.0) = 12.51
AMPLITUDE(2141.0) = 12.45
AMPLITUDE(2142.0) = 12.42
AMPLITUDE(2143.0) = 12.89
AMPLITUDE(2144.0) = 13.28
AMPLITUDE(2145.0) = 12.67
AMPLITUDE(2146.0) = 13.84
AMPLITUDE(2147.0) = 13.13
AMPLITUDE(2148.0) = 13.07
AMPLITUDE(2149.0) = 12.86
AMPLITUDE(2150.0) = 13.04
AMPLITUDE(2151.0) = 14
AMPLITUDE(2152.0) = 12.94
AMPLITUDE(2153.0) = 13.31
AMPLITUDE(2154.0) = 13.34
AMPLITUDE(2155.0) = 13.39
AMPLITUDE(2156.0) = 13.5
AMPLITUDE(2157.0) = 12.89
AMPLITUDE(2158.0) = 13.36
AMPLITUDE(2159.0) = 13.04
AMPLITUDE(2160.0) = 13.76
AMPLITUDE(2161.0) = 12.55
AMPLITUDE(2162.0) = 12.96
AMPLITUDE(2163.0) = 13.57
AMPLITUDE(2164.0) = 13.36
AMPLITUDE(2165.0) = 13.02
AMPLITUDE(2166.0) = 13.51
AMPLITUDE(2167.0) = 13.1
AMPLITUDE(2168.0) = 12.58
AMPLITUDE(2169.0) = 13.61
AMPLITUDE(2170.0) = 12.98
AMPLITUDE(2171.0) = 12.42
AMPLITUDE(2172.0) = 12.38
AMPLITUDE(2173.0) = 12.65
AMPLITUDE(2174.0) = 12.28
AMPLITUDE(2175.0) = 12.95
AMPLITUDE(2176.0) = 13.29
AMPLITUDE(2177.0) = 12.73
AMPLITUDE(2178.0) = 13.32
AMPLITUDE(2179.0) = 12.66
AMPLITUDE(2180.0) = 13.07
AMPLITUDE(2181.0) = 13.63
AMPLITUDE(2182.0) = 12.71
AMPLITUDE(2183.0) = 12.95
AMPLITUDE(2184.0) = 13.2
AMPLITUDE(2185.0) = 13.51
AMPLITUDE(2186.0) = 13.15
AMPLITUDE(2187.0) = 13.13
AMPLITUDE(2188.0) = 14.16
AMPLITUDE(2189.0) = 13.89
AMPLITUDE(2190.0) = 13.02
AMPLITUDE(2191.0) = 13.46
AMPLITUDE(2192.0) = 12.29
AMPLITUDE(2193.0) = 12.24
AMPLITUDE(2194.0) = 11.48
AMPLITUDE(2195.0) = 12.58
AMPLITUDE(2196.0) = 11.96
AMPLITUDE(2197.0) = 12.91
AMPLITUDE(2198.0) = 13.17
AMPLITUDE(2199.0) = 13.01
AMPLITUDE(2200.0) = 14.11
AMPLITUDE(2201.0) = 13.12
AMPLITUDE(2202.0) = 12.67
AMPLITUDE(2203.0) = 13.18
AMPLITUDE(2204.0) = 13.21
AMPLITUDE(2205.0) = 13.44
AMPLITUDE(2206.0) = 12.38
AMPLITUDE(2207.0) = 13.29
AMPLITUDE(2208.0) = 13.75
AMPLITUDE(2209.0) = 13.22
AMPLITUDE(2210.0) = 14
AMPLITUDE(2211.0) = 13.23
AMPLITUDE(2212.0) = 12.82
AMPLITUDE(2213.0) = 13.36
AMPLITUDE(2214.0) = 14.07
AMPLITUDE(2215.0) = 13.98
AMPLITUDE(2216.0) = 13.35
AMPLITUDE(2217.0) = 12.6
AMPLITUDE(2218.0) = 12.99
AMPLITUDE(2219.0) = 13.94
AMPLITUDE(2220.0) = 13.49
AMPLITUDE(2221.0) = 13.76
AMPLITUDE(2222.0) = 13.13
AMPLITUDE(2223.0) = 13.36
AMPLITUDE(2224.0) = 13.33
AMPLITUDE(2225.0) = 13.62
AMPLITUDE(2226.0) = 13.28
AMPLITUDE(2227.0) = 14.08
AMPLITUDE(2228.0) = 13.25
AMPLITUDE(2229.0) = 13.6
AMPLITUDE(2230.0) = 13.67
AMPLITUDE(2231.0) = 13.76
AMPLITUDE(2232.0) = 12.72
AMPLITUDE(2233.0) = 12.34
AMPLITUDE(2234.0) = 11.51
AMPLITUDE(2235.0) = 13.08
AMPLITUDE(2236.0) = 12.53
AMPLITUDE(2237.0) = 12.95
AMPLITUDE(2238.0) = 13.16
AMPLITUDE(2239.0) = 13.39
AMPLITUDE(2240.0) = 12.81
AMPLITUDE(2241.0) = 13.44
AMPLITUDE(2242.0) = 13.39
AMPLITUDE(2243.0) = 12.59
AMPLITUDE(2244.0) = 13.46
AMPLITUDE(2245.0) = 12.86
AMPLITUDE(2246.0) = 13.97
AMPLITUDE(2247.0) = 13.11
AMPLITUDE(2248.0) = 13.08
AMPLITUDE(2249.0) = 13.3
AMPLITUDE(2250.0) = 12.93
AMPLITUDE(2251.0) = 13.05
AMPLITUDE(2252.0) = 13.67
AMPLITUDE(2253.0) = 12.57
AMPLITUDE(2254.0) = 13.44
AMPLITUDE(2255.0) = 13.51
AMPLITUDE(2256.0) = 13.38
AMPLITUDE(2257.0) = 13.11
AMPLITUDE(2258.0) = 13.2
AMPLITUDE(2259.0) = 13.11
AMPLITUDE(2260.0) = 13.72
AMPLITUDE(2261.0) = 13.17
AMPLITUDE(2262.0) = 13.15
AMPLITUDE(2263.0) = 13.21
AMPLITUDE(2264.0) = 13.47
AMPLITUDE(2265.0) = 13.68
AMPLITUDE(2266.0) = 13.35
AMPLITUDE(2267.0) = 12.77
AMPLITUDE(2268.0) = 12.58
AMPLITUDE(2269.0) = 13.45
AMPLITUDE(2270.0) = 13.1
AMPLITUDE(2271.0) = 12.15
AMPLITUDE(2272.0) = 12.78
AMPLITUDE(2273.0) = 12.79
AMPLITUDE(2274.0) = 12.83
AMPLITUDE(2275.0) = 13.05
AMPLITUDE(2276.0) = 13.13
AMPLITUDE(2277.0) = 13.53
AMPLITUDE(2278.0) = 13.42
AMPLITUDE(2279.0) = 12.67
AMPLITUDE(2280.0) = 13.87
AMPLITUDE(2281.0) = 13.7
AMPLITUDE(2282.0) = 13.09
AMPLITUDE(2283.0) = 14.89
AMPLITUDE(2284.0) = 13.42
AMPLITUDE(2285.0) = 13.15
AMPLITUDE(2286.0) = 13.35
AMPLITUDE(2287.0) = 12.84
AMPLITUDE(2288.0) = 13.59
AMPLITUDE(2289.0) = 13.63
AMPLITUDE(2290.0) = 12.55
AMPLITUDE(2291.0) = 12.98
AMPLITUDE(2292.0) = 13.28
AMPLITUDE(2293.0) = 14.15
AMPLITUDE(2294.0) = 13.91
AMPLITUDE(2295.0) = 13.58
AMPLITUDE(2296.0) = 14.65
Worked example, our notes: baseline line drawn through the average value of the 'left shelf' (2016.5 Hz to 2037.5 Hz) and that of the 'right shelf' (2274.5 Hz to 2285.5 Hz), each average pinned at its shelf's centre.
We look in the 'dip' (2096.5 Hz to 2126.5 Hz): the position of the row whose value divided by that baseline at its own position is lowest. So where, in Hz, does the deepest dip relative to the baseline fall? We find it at 2104.0 Hz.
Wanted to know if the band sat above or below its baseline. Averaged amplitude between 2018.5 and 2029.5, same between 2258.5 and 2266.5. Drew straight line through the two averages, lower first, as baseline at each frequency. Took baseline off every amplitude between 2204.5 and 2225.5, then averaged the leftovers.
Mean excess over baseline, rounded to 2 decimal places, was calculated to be 0.42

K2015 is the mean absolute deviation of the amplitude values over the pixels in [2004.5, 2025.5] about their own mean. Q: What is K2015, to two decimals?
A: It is 0.33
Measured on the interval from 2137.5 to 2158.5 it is 0.35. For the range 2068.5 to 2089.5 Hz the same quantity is 0.48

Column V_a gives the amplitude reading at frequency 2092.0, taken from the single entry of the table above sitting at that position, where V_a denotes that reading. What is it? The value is 12.6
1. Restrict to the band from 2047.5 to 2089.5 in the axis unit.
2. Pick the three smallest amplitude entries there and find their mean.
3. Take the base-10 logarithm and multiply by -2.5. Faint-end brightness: -2.412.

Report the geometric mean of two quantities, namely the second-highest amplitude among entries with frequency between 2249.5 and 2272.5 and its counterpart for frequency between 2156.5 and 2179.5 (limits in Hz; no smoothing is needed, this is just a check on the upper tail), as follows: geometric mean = 13.64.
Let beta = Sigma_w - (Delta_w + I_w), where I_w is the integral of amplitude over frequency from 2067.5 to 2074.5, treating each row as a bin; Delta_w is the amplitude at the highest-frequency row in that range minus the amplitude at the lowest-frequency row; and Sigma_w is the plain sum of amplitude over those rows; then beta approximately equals -1.68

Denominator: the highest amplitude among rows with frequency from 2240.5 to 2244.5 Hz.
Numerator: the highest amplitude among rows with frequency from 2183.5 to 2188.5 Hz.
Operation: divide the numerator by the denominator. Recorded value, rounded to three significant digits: 1.05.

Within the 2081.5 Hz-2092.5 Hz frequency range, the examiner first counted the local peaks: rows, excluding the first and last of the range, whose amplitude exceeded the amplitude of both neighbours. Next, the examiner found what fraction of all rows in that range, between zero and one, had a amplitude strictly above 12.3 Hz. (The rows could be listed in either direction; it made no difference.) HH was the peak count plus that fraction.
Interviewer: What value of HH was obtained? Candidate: 4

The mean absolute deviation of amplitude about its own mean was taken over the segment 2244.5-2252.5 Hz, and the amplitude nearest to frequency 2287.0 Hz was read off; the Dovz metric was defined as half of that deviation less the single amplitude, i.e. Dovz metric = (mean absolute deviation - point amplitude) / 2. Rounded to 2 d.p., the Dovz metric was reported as -6.27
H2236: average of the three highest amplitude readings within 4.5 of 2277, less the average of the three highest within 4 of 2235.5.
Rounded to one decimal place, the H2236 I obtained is 0.5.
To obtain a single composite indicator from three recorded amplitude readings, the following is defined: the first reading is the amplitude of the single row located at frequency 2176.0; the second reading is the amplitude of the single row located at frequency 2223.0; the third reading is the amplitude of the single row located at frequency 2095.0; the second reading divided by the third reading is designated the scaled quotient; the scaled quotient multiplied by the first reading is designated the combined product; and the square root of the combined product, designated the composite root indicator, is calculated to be 3.74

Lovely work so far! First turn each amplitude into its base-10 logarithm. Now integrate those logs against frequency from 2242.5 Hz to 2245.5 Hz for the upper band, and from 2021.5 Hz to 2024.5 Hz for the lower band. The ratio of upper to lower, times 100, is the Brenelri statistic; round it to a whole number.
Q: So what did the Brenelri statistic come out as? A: 105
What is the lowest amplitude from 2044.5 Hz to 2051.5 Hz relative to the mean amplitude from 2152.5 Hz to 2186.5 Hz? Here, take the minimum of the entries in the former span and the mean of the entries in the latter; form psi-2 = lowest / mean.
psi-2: 0.69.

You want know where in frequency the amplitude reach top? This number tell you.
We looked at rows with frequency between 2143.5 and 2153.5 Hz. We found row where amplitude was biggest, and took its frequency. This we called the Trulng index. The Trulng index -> 2151.0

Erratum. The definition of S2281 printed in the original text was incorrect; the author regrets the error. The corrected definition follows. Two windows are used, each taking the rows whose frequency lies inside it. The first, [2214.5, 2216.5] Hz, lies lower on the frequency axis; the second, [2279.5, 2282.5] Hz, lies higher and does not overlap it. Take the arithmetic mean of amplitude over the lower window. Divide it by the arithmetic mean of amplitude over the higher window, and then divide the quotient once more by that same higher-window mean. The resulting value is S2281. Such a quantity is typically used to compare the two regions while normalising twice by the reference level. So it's 0.0744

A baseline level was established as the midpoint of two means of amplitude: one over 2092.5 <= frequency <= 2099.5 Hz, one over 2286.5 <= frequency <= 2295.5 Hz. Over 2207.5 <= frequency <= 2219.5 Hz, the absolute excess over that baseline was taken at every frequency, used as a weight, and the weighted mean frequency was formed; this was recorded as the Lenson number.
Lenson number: 2213.7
